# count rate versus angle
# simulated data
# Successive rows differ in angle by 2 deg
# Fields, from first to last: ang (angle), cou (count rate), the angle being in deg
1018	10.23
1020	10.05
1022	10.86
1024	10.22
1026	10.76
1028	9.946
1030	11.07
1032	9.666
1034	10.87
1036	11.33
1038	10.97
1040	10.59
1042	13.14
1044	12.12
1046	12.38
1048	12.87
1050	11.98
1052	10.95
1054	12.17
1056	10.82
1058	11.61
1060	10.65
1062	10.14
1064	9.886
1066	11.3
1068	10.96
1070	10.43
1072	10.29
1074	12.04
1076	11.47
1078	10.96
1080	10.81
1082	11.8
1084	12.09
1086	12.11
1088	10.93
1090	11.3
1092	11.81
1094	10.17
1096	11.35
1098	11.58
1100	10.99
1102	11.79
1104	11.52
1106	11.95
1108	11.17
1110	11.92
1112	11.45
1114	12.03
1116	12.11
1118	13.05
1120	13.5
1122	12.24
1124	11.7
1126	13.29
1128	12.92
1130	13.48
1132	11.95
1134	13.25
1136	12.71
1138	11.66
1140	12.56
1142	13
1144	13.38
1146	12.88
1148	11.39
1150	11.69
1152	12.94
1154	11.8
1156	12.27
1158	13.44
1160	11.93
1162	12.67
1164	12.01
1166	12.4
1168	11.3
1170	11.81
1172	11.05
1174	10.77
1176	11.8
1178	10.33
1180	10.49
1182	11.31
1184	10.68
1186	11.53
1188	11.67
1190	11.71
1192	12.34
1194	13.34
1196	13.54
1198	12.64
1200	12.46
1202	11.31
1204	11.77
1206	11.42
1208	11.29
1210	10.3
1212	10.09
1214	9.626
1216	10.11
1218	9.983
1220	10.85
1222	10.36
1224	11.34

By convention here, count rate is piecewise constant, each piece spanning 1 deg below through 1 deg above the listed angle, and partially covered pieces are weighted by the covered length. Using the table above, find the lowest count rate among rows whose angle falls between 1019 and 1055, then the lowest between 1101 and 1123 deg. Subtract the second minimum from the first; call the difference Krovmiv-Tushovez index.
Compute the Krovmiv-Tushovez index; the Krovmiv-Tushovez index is -1.5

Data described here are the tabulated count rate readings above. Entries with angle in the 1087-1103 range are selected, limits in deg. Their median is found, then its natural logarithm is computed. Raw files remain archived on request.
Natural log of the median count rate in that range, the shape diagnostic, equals 2.43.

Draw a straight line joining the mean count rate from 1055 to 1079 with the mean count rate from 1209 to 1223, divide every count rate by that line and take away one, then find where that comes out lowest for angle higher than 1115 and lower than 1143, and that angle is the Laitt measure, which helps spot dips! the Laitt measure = 1124 deg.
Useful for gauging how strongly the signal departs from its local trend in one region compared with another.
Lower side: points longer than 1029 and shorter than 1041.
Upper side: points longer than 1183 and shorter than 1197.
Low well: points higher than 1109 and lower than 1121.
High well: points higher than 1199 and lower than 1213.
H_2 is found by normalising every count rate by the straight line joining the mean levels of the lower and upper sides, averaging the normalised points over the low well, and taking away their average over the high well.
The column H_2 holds 0.16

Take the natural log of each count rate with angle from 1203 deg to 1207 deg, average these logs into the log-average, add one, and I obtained 3.45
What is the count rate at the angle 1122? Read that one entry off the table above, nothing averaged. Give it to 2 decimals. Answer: 12.24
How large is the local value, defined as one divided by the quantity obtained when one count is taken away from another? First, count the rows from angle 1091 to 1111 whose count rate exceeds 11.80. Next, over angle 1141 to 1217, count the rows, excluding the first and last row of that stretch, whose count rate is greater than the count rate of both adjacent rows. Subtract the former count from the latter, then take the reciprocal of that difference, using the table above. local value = 0.1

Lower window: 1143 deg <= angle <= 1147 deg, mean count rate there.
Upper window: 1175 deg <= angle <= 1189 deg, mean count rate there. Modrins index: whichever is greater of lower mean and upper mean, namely 13.1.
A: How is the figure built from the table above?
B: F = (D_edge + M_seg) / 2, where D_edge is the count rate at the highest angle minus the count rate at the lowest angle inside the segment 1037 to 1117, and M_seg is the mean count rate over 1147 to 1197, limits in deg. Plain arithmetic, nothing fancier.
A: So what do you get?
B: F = 6.5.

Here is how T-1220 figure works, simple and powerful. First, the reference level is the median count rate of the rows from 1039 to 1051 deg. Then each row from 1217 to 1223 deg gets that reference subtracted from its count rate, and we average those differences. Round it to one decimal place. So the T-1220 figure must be -1.9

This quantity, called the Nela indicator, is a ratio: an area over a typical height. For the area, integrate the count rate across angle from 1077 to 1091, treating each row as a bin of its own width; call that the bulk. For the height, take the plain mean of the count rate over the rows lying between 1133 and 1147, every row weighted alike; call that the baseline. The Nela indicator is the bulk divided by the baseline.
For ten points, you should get 12.52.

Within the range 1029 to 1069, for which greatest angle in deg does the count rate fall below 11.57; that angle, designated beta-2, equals 1068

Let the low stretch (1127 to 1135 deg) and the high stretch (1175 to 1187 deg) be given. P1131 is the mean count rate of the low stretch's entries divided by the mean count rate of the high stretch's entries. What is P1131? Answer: 1.17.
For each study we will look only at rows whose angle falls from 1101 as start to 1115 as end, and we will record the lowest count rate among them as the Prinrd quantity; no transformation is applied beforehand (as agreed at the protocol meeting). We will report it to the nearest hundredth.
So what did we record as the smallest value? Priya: 11.17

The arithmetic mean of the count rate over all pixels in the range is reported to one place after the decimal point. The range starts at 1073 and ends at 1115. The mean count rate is 11.5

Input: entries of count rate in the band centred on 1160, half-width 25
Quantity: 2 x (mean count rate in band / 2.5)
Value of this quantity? 9.5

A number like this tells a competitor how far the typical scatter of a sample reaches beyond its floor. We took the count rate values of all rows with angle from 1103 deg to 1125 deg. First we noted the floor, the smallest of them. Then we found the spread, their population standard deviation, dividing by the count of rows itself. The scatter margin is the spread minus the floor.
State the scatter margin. -10.5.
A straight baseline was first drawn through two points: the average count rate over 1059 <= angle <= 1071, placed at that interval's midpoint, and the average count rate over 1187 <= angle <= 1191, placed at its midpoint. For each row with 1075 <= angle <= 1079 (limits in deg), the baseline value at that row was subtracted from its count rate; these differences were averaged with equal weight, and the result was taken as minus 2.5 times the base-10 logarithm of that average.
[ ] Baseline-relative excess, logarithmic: 0.66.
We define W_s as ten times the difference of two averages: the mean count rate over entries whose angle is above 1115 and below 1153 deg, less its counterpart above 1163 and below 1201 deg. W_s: 9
